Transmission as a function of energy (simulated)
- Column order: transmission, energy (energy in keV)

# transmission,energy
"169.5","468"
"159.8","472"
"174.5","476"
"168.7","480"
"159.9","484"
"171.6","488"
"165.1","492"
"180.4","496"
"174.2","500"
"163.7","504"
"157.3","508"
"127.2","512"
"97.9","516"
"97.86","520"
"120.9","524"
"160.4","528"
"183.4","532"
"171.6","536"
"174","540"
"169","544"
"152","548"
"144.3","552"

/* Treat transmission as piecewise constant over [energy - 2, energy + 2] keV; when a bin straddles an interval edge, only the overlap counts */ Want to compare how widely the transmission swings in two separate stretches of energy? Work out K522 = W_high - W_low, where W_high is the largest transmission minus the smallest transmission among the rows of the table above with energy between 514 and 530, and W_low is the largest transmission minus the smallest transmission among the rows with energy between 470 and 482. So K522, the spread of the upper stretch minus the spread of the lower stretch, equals 48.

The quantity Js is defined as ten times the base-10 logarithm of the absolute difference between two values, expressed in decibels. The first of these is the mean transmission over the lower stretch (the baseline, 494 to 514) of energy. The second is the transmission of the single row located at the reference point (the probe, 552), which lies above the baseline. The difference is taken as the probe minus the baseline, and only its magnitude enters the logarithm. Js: 12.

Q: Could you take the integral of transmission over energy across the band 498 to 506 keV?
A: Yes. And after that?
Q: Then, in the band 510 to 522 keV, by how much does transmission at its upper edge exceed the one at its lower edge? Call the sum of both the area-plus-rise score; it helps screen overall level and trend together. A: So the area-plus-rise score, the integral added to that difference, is 1322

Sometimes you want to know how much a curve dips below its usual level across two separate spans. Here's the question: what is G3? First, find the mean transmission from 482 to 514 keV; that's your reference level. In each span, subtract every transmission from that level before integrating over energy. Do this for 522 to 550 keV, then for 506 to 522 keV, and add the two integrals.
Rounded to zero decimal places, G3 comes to 700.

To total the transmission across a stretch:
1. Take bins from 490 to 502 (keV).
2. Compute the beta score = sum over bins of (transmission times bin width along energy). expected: 2079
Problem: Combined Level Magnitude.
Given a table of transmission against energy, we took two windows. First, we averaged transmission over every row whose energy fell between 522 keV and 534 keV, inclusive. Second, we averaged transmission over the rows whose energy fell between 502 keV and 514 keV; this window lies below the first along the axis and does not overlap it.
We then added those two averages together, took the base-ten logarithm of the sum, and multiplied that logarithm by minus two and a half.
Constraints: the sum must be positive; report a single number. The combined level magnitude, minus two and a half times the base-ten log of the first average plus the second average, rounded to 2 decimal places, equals -6.21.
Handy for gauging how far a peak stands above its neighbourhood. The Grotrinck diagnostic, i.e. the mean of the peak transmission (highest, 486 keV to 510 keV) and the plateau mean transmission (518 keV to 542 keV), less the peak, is -15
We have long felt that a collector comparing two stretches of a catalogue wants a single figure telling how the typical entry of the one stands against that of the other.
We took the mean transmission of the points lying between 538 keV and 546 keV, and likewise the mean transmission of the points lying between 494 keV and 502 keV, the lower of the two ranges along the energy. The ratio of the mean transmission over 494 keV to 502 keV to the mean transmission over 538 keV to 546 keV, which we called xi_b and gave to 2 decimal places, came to 1.03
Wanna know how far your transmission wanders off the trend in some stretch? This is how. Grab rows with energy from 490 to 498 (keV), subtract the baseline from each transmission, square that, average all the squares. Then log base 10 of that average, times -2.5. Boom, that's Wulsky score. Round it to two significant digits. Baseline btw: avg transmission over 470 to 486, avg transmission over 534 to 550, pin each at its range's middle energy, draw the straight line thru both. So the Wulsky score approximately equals -5.0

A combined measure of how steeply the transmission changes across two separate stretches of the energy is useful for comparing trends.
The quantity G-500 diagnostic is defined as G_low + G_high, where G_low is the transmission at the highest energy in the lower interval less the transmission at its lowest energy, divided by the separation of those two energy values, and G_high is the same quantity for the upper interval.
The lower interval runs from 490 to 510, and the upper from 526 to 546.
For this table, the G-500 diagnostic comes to 0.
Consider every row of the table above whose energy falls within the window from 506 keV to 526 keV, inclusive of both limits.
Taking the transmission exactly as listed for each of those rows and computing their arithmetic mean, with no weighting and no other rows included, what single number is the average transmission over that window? 120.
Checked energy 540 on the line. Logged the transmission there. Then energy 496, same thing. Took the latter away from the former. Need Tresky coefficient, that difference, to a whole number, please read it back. -6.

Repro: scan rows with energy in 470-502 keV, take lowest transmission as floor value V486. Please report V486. 159.8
